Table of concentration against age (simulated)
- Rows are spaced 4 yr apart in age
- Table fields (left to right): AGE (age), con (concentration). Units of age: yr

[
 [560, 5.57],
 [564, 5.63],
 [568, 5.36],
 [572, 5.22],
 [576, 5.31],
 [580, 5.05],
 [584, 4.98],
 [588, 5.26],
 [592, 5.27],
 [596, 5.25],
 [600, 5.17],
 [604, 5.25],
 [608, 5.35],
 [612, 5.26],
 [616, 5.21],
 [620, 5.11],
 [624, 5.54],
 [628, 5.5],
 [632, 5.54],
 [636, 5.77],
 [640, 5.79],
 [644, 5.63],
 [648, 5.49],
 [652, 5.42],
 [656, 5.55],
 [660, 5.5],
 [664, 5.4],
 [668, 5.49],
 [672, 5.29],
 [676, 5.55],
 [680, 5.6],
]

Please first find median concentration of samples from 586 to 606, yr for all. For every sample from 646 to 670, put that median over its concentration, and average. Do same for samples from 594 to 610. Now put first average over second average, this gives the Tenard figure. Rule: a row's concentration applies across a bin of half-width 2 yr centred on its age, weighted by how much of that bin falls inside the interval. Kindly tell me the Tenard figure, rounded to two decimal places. 0.96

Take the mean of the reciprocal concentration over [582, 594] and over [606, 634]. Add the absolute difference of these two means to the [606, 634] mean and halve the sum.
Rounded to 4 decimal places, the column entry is 0.0968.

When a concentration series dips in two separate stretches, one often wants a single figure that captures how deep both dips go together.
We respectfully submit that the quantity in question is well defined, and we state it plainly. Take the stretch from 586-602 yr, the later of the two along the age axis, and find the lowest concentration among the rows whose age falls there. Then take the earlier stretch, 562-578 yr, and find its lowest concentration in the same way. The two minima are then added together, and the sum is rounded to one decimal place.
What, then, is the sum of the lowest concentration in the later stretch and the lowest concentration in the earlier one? 10.4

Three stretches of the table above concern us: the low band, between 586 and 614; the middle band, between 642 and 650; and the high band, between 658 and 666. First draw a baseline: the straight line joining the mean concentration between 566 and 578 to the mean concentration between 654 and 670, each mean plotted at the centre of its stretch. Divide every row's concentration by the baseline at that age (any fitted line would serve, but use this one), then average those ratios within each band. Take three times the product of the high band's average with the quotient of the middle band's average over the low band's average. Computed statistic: 3.10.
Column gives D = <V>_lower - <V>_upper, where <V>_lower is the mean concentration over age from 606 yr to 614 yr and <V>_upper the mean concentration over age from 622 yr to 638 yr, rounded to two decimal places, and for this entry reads -0.28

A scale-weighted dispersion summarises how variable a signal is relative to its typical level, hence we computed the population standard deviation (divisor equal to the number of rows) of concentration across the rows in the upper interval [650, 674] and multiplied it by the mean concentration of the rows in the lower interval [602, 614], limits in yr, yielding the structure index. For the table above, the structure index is 0.45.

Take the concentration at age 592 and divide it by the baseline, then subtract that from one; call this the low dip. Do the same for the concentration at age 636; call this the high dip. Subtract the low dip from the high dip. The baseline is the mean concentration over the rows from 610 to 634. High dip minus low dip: -0.093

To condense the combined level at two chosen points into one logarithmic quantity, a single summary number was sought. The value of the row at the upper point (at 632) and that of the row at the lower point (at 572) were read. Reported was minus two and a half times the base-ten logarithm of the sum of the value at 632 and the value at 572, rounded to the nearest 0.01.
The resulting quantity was -2.58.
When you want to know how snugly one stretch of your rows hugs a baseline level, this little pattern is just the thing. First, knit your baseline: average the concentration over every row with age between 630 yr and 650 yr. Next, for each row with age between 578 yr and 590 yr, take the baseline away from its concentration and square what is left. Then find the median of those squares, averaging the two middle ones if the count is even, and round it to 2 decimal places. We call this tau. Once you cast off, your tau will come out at 0.35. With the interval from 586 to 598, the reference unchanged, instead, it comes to 0.15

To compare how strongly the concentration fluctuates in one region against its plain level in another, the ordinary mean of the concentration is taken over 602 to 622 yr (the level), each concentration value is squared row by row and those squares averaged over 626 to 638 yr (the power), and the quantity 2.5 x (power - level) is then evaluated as 65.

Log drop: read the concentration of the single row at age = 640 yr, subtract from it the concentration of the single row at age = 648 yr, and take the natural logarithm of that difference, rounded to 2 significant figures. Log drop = -1.2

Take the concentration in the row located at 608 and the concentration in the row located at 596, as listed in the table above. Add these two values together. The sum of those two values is 10.6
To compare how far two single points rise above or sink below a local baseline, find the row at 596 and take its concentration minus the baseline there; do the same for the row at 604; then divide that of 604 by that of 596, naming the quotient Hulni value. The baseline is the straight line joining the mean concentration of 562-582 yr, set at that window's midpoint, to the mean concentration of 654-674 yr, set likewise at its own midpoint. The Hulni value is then 1.1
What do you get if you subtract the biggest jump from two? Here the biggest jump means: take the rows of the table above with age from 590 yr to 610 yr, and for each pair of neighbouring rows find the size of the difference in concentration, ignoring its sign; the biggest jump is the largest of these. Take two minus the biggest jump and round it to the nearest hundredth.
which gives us 1.90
